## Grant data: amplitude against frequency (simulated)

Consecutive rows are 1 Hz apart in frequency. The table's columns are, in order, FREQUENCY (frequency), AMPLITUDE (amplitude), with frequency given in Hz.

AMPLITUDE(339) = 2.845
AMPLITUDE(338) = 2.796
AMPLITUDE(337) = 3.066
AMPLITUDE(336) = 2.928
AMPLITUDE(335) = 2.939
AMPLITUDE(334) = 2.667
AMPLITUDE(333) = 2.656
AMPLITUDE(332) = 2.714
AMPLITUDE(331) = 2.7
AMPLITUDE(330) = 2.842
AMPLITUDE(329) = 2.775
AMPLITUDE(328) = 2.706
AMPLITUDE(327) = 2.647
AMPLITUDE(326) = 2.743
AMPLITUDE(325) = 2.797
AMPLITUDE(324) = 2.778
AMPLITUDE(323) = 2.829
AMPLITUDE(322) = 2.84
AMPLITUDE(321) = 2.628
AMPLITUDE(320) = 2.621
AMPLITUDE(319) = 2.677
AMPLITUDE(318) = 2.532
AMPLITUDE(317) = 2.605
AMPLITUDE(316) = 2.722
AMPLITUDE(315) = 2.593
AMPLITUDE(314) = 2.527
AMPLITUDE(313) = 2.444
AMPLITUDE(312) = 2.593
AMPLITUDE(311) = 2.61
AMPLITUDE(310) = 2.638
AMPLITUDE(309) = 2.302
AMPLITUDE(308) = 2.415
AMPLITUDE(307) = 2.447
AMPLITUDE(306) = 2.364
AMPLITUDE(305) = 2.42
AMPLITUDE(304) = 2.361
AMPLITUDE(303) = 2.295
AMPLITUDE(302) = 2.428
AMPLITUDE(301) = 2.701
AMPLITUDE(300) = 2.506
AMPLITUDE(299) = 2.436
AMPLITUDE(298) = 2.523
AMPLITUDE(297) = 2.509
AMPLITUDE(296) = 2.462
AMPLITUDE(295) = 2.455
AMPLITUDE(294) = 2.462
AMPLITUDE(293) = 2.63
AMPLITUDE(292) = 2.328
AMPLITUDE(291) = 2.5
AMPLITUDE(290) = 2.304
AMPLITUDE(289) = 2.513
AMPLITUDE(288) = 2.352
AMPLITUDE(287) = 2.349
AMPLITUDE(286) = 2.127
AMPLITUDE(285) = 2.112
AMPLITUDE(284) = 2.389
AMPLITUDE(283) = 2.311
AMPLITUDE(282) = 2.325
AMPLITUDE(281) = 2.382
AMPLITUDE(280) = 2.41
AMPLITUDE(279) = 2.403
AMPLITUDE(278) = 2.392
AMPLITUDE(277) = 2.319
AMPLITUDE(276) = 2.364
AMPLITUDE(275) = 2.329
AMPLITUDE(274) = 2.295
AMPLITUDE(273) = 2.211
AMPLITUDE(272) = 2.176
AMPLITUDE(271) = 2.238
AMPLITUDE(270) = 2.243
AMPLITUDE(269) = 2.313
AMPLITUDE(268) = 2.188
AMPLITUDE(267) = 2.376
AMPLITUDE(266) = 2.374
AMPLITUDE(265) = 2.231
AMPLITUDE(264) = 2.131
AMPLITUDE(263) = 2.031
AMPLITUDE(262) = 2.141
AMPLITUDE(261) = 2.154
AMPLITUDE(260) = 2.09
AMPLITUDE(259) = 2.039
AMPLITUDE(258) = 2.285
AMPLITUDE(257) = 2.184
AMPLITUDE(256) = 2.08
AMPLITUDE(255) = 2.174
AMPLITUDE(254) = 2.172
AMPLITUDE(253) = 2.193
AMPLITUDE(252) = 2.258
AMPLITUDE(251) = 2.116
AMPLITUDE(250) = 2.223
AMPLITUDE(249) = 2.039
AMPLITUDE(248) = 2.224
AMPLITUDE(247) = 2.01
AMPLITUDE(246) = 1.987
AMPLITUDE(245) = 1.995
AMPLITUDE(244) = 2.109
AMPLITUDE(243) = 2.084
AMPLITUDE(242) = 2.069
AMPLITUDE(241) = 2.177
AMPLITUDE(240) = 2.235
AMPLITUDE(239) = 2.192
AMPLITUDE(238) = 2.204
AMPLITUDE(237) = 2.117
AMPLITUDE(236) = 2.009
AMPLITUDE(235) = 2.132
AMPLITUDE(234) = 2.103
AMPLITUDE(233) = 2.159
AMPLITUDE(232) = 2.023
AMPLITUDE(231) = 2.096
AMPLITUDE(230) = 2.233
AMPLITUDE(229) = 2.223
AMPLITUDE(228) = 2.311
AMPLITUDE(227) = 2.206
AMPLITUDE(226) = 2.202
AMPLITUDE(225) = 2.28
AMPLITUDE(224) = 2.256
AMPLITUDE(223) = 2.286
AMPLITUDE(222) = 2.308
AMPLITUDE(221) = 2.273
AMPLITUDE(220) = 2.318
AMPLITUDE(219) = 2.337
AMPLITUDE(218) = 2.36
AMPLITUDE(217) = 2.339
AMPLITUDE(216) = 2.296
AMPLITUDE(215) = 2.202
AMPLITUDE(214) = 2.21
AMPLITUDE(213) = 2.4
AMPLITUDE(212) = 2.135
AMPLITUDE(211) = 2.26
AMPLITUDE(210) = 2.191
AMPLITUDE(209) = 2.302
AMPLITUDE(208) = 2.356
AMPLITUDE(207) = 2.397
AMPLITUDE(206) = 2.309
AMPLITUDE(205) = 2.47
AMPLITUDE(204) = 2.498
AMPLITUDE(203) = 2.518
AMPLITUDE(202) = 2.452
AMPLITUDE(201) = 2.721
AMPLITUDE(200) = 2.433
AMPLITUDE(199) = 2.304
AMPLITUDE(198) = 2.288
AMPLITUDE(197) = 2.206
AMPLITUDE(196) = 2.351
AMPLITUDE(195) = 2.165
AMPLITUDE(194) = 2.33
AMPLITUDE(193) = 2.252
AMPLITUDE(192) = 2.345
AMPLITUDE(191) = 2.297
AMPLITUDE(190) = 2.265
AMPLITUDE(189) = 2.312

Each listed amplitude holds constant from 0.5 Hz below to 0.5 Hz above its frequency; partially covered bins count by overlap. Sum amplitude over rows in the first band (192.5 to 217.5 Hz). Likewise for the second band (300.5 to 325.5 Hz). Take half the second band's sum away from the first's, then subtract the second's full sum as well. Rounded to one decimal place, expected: -37.9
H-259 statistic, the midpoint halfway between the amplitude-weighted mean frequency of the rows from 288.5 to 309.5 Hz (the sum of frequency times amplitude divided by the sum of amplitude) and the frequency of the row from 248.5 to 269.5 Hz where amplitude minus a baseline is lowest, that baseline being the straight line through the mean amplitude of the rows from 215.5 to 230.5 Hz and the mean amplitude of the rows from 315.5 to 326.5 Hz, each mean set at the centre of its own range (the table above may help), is 281.0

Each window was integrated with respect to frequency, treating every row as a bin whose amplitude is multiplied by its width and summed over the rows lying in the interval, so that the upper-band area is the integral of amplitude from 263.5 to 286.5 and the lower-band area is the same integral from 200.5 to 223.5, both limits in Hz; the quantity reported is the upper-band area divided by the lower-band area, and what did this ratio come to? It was 0.98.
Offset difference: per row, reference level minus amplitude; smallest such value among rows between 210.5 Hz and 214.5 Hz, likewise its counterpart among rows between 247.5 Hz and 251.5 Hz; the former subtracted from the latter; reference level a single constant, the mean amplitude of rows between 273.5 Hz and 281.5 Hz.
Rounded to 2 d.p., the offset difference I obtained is 0.18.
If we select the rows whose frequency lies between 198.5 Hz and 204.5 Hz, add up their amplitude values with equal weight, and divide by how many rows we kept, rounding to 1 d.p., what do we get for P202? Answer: 2.5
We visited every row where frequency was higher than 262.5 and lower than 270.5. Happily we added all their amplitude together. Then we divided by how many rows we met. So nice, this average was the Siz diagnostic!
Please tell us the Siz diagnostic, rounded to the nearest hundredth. 2.24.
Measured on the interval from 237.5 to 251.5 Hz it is 2.12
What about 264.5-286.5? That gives 2.30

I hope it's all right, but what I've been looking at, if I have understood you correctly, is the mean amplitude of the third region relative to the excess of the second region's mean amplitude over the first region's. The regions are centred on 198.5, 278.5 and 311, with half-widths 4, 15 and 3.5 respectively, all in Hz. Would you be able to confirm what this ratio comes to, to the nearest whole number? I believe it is -56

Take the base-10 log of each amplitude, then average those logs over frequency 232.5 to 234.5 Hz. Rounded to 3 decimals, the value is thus 0.329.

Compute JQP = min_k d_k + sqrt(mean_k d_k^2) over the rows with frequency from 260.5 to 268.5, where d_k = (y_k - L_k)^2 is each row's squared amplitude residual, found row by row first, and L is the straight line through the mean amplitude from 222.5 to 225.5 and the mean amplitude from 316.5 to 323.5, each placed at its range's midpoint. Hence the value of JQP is 0.09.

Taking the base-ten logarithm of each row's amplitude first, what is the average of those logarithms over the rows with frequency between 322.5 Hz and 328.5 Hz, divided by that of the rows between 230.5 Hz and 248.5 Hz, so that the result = 1.36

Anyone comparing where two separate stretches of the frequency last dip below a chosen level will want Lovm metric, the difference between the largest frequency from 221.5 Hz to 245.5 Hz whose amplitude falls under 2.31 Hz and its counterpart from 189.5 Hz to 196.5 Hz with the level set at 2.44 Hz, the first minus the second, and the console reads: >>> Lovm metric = 49 Hz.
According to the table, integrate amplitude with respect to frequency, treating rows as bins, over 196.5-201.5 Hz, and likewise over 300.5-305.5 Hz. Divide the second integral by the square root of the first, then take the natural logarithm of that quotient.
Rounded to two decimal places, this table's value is 1.26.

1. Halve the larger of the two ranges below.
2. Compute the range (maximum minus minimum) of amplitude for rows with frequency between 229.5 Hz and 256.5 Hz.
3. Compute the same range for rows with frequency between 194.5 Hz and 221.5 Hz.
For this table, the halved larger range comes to 0.293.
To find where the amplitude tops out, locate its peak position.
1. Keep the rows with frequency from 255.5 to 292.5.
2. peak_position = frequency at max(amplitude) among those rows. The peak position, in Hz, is 289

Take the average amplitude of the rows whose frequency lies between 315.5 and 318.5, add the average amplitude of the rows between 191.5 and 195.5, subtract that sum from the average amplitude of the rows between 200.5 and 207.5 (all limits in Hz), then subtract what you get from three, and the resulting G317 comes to 5.41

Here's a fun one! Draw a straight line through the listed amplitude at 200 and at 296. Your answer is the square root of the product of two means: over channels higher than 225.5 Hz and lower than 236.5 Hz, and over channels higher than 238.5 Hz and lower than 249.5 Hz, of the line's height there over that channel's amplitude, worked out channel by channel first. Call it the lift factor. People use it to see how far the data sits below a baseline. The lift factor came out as 1.15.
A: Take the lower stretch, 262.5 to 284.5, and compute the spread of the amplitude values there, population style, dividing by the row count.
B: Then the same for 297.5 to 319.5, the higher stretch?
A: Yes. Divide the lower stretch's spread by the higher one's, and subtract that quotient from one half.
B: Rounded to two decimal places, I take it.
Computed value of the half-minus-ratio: -0.30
